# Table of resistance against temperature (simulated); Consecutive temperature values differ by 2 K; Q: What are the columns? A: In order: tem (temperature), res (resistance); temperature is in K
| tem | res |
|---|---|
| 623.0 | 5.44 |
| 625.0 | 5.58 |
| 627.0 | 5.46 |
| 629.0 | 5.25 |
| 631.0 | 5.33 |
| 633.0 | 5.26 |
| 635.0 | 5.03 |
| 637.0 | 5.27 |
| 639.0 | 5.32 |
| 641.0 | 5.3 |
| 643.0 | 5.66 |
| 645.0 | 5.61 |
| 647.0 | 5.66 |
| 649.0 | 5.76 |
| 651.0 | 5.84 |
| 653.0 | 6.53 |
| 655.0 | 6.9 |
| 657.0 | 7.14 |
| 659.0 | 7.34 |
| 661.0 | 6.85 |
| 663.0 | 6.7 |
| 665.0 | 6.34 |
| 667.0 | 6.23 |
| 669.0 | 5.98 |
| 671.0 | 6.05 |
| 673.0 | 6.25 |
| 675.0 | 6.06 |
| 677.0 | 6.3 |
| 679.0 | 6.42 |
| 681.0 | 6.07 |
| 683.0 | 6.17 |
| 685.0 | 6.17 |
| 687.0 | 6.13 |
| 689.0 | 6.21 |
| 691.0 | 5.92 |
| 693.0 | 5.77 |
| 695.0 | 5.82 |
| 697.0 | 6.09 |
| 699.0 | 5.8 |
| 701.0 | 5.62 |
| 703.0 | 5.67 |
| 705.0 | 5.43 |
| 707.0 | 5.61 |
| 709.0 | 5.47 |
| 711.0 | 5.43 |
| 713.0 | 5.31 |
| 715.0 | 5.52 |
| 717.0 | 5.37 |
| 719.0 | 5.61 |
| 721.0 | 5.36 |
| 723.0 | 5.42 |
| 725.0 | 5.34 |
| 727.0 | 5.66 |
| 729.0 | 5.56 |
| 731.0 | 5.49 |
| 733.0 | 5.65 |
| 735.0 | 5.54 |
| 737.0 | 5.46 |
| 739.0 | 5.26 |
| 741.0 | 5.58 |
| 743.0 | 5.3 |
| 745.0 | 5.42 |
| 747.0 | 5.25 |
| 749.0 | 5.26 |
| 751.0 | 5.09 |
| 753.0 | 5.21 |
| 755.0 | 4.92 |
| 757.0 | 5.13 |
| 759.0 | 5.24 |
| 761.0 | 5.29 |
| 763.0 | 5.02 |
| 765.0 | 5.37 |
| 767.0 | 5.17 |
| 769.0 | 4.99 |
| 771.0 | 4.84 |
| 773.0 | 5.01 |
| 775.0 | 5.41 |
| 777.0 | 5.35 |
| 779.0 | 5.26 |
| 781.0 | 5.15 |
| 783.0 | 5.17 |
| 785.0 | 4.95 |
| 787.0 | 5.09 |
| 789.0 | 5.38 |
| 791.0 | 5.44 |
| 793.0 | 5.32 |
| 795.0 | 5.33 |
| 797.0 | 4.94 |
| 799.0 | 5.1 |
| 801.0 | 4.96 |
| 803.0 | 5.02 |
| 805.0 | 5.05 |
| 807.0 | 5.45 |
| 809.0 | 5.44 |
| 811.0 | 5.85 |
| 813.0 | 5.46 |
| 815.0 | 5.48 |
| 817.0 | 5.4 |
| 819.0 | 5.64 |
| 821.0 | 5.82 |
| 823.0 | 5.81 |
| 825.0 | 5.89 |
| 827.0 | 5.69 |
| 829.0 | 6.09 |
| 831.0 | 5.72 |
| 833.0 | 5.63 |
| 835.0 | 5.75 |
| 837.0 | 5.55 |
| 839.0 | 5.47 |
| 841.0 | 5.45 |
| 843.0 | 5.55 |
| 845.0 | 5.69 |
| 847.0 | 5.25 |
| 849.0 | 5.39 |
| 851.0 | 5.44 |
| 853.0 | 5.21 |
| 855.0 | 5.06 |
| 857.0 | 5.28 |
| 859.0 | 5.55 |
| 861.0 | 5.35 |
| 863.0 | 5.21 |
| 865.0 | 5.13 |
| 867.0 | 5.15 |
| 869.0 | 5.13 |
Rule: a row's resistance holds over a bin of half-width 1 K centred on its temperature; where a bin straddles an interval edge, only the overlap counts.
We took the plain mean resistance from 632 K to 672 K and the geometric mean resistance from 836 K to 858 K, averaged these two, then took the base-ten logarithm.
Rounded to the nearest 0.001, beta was 0.757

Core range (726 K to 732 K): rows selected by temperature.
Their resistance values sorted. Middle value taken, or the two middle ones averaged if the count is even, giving 5.56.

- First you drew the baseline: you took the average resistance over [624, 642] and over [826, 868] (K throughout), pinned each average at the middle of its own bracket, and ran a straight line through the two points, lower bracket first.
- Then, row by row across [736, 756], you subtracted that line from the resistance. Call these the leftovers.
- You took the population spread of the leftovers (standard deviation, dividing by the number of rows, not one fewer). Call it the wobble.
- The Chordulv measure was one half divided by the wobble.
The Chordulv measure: 2.8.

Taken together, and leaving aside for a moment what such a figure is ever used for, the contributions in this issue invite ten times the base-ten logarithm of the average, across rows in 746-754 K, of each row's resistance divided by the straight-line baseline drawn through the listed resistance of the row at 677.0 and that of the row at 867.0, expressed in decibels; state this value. -0.52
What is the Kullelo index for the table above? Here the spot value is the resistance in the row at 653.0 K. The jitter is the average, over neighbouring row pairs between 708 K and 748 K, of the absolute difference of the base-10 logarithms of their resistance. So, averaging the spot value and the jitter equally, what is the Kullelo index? 3.27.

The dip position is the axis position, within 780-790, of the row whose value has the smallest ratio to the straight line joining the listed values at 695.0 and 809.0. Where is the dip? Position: 785.0 K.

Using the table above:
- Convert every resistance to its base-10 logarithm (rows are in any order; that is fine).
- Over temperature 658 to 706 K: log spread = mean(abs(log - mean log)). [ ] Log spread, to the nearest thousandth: 0.020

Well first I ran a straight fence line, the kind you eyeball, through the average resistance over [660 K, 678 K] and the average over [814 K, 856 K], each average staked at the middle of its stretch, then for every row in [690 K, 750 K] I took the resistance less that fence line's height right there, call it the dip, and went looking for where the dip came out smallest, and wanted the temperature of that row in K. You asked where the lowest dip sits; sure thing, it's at 713.0 K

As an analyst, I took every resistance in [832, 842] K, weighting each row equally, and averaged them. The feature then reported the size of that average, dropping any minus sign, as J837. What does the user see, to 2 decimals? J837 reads 5.57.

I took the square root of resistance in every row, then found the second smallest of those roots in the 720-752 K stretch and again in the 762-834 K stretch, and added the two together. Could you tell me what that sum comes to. 4.51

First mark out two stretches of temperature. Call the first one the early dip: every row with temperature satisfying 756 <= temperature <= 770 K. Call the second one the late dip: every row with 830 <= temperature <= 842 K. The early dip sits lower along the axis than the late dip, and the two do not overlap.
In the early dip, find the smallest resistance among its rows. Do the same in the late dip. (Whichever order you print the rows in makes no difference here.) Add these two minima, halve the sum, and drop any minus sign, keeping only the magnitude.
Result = 5.22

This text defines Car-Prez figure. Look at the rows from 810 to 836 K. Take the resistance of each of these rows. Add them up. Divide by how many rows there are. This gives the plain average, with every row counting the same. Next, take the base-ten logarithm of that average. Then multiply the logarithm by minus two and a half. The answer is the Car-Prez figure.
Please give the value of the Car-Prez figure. -1.89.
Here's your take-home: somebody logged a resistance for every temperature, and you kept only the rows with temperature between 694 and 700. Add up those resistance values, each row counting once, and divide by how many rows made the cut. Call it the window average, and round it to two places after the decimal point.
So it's 5.90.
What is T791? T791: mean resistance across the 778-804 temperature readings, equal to 5.16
